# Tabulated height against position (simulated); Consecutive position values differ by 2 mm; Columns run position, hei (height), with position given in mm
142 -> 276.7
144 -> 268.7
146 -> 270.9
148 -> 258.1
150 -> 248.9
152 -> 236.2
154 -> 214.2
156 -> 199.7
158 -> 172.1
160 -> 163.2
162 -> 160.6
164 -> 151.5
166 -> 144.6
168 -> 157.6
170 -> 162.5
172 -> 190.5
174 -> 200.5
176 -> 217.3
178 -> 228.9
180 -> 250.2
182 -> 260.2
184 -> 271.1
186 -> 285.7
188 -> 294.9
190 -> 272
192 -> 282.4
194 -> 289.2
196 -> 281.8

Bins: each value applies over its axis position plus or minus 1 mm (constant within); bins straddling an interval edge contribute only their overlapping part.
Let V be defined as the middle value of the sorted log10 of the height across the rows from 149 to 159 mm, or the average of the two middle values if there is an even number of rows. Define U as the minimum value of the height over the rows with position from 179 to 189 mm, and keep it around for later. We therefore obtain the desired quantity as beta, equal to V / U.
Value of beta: 0.009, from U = 250.2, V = 2.33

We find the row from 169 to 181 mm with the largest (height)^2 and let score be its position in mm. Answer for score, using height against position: 180 mm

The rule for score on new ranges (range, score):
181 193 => 188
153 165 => 154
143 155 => 146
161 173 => 172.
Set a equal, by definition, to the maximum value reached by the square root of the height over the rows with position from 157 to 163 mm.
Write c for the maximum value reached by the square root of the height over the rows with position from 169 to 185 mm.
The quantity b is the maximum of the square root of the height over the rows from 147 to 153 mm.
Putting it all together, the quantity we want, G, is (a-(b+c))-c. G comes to -36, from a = 13.1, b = 16.1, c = 16.5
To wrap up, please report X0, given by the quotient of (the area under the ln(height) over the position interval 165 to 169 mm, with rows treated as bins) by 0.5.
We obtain 40.1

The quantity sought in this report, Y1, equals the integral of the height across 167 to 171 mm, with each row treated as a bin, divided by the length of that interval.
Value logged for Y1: 160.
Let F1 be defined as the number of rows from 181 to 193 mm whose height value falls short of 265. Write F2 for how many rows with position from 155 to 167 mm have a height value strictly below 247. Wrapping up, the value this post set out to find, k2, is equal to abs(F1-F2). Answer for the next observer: 5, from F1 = 1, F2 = 6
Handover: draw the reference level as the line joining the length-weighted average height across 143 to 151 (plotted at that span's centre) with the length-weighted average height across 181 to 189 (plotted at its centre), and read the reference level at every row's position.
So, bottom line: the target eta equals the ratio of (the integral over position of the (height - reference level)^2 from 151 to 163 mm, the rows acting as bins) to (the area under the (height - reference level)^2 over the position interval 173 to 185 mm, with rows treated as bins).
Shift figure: 3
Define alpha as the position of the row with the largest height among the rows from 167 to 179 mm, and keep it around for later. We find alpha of 178 mm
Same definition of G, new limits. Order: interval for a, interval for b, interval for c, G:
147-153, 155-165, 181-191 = -32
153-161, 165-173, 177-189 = -34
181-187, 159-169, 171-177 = -25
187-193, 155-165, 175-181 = -29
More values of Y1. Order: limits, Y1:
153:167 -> 172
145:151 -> 259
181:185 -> 266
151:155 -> 225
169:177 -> 193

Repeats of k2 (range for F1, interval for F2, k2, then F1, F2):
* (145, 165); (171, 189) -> 5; 9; 4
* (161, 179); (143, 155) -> 7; 9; 2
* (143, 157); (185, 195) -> 5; 5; 0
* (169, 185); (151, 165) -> 0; 7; 7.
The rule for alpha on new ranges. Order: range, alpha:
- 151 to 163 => 152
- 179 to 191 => 188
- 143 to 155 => 146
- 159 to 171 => 160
